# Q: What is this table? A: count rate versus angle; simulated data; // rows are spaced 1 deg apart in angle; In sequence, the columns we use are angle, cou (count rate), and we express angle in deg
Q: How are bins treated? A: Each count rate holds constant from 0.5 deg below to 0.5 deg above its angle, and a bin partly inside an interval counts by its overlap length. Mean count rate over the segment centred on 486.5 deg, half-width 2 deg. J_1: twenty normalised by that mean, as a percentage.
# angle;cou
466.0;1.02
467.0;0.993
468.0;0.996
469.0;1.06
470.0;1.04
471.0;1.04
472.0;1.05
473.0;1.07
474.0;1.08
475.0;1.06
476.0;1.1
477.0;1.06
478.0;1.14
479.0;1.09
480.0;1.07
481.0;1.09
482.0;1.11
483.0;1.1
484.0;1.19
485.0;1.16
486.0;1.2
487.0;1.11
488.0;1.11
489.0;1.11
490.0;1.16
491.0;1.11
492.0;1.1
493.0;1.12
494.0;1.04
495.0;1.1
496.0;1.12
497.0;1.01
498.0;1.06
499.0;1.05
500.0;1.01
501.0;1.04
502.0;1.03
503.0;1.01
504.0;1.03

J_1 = 1747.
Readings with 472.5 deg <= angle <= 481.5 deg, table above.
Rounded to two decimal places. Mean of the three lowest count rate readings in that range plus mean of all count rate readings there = 2.15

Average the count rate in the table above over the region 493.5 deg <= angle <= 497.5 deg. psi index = 1.07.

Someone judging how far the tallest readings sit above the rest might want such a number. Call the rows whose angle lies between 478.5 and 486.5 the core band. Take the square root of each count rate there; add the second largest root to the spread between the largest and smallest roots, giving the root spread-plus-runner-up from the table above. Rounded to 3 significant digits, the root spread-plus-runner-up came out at 1.15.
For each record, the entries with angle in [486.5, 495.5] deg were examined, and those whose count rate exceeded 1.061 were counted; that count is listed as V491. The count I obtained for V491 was 8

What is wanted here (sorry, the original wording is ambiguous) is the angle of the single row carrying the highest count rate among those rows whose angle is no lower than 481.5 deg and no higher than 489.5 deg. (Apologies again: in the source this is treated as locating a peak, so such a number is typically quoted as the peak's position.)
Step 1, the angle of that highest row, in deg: 486.0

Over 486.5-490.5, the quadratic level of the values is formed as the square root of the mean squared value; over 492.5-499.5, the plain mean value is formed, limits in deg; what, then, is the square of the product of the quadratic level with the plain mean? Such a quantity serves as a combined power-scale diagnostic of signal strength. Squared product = 1.45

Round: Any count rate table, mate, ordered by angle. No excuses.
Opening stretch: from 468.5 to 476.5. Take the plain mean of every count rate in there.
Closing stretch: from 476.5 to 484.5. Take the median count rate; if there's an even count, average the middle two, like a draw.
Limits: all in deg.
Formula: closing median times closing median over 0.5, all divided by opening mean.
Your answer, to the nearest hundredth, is 2.26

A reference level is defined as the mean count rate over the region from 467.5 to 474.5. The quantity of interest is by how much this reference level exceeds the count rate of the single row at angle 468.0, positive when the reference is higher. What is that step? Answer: 0.05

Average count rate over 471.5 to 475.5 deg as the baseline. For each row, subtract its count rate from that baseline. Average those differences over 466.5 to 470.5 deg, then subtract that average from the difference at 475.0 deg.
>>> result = -0.038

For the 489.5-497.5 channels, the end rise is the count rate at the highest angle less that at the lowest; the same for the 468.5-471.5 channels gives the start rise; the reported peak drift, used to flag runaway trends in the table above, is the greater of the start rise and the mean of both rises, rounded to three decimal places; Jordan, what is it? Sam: -0.020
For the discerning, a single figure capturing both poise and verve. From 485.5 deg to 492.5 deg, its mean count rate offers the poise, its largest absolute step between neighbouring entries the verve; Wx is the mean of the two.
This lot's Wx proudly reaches 0.609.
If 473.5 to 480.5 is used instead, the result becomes 0.583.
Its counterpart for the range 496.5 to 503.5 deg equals 0.540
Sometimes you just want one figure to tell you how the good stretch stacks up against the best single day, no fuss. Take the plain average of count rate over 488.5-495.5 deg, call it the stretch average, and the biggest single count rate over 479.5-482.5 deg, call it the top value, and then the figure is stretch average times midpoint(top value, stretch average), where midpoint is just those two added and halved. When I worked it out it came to 1.22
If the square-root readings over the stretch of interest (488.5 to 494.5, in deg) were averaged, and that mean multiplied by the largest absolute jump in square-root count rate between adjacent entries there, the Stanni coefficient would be 0.040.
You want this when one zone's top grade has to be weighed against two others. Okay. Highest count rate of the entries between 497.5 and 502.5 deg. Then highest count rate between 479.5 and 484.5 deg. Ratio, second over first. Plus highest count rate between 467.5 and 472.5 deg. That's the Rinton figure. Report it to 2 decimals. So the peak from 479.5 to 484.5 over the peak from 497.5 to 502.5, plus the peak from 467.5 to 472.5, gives 2.18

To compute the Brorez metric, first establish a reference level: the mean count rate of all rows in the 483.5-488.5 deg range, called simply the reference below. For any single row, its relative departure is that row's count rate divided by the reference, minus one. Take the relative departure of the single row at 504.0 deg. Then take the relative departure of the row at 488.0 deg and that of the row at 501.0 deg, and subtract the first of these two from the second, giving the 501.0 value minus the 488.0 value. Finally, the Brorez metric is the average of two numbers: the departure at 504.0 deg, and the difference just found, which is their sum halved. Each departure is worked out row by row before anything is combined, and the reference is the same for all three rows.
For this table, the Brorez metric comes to -0.084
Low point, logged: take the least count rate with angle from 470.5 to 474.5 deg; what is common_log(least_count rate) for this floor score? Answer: 0.017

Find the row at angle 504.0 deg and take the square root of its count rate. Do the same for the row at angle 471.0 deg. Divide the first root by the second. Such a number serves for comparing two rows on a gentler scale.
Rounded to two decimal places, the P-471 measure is 1.00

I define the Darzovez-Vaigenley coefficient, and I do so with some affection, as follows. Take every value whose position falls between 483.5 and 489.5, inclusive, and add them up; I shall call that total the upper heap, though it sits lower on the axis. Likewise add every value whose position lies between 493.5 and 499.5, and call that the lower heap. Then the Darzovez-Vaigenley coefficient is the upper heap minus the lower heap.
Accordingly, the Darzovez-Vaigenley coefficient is 0.5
